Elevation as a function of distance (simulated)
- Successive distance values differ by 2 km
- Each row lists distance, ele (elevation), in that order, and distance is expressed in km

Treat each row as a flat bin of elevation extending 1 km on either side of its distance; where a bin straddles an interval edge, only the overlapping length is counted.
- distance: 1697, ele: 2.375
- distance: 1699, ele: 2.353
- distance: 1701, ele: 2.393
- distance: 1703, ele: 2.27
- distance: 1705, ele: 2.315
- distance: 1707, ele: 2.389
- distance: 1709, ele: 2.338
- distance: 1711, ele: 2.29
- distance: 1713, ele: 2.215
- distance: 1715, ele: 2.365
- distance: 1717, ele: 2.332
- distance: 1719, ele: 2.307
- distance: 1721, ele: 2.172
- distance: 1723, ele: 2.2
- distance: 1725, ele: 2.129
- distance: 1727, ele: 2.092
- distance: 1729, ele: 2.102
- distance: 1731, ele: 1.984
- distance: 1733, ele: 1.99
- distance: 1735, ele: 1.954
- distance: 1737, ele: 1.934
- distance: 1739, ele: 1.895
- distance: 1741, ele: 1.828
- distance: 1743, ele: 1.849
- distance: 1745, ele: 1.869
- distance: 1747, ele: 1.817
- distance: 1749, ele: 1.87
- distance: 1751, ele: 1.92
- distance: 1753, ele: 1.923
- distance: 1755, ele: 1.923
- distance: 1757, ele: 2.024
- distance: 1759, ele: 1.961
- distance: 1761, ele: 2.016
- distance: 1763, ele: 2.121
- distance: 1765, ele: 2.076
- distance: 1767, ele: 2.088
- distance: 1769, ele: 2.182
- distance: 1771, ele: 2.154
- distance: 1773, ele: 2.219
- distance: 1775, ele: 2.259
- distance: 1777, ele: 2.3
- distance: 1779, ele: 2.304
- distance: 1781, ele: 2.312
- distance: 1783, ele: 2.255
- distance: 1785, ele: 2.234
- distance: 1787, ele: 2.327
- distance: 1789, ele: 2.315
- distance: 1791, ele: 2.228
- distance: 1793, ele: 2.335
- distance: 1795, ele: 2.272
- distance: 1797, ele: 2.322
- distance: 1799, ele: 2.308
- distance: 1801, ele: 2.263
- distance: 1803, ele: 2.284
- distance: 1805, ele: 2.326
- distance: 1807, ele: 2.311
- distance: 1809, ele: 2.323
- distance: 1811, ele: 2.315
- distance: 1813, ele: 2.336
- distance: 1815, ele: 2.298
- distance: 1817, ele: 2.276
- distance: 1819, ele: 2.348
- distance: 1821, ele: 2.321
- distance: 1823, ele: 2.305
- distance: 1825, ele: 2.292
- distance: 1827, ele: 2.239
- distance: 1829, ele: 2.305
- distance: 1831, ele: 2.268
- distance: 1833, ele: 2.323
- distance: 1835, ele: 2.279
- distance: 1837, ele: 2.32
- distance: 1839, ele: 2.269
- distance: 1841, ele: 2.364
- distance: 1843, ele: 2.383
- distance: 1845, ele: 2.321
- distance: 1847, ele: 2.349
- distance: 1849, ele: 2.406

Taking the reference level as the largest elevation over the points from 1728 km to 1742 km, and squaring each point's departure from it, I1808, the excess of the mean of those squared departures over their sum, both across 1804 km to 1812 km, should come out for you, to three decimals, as -0.141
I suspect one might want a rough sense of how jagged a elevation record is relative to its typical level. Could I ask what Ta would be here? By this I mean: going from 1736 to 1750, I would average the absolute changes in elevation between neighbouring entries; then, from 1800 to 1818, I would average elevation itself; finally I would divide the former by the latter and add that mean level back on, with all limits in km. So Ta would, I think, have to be 2.32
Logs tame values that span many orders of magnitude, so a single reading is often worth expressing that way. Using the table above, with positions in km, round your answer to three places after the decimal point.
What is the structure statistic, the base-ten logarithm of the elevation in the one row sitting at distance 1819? 0.371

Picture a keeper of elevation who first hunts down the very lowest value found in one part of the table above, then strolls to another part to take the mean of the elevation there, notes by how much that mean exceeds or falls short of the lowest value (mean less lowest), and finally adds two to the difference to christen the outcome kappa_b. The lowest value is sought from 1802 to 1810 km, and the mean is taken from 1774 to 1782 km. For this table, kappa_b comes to 2.01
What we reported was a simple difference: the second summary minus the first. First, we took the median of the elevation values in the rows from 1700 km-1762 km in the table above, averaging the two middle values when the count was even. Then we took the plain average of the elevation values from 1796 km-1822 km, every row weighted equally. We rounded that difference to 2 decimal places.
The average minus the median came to 0.29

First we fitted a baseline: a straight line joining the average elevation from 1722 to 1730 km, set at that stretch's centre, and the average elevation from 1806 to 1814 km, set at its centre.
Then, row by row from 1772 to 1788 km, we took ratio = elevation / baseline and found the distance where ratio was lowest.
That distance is 1785 km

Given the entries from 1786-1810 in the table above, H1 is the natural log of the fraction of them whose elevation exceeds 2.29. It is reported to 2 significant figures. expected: -0.41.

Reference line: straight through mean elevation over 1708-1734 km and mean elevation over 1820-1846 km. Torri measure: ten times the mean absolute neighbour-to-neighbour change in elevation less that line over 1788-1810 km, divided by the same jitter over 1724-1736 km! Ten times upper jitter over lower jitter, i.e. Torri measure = 10.9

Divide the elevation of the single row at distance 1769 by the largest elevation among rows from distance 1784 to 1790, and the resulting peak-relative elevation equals 0.94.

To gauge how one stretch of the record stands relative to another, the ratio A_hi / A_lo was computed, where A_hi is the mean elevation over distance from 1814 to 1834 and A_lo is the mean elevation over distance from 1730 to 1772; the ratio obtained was 1.17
